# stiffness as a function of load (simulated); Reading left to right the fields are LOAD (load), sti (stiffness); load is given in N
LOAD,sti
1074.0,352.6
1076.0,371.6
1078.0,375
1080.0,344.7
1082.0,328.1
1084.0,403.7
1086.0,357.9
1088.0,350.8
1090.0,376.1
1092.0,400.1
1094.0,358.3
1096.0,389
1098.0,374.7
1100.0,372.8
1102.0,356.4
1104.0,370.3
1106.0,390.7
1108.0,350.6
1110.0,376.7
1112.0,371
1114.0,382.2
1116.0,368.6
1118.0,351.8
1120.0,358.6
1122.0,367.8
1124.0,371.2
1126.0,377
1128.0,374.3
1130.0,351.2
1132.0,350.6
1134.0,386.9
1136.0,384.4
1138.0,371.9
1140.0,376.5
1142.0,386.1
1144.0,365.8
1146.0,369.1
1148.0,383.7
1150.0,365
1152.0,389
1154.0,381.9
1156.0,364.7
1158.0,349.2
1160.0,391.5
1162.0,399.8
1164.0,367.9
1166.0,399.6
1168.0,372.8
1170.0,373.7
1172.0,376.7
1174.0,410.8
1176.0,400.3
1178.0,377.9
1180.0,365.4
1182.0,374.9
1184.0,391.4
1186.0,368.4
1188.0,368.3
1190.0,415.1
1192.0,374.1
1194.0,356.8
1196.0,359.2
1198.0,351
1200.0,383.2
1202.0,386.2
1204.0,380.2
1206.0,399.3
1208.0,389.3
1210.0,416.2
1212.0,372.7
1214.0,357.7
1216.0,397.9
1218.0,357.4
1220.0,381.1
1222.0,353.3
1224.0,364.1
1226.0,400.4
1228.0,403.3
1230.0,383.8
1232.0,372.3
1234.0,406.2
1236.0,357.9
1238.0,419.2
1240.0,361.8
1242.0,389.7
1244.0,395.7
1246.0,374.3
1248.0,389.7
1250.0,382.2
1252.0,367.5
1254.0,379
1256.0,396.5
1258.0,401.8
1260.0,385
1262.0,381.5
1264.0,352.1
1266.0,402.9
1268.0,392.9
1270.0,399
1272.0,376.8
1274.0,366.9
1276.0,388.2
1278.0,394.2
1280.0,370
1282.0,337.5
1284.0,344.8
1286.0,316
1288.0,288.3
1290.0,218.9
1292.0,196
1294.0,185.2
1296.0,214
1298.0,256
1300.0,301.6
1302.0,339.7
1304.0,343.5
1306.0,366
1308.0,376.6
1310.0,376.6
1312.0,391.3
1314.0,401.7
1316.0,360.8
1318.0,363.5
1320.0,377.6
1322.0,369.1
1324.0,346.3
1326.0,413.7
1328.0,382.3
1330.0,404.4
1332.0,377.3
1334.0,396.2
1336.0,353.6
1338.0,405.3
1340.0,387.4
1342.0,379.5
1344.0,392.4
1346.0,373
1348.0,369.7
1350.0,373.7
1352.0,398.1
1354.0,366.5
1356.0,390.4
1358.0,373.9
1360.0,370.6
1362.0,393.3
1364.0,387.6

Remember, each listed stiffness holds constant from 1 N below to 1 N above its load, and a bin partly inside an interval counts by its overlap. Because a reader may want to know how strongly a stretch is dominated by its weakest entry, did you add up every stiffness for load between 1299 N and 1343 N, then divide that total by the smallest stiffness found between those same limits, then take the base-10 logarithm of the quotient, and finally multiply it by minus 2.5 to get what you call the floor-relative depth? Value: -3.59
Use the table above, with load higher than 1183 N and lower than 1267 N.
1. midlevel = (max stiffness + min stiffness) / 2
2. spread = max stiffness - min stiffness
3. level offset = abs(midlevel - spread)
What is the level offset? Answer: 317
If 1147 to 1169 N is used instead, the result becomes 324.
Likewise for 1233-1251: 327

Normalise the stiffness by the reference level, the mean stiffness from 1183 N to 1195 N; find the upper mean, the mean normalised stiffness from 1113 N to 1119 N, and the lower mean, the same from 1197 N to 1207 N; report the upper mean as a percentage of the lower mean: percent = 97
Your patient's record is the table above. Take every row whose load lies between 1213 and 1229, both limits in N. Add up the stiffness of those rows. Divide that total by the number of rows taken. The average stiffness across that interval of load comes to 377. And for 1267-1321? 335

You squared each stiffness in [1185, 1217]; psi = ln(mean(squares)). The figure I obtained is 11.88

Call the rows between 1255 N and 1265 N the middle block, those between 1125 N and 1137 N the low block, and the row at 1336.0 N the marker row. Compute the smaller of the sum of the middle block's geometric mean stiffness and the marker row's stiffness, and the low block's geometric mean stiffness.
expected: 370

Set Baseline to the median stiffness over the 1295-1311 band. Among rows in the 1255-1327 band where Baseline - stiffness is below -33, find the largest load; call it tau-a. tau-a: 1326.0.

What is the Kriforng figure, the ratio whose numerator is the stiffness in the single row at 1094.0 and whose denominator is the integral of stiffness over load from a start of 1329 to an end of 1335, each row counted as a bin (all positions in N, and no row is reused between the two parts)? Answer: 0.152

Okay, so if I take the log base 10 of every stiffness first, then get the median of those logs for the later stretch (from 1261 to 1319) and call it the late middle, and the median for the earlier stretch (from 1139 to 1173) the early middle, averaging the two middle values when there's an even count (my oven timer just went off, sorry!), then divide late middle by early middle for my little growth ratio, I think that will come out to 0.99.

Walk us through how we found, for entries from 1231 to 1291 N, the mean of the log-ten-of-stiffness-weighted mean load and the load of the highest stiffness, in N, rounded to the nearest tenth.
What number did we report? 1249.4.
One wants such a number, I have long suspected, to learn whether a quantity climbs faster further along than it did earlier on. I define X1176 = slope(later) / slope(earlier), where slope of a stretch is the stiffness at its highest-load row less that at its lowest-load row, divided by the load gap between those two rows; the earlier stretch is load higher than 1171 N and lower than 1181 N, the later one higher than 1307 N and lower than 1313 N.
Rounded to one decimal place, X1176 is -2.6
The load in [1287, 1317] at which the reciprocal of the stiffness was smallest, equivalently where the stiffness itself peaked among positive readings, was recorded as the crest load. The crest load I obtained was 1314.0 N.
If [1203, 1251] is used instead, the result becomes 1238.0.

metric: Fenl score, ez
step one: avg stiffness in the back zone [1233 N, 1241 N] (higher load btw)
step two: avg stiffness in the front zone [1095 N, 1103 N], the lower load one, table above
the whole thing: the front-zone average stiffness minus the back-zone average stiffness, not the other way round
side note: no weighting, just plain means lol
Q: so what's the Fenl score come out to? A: -13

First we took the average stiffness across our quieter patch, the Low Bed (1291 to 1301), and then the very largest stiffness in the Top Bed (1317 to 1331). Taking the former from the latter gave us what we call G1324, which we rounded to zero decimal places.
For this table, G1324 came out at 183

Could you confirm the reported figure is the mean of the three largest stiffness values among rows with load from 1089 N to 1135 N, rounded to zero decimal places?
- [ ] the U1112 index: 393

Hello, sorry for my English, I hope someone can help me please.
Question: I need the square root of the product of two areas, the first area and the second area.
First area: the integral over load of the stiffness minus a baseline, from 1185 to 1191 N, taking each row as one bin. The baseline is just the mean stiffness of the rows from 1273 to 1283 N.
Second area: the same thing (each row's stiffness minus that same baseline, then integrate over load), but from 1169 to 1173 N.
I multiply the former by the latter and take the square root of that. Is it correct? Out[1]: 34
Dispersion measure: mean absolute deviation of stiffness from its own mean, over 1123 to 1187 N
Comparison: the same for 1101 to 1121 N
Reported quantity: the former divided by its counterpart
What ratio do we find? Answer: 1.1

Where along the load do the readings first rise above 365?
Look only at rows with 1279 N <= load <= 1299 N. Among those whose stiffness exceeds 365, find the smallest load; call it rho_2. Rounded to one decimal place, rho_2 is 1280.0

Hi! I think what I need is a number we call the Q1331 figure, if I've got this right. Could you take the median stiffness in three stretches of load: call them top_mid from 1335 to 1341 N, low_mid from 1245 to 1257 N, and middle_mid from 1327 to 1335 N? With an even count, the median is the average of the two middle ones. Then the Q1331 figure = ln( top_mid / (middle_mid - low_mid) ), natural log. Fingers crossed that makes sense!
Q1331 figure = 3.8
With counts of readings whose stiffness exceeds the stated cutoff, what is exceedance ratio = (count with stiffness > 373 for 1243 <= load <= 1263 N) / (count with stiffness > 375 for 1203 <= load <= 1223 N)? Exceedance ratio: 1.5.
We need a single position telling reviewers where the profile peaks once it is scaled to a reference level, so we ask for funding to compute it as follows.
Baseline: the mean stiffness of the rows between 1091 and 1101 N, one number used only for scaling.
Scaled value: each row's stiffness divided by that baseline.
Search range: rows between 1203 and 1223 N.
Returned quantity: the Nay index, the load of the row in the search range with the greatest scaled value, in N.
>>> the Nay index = 1210.0 N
